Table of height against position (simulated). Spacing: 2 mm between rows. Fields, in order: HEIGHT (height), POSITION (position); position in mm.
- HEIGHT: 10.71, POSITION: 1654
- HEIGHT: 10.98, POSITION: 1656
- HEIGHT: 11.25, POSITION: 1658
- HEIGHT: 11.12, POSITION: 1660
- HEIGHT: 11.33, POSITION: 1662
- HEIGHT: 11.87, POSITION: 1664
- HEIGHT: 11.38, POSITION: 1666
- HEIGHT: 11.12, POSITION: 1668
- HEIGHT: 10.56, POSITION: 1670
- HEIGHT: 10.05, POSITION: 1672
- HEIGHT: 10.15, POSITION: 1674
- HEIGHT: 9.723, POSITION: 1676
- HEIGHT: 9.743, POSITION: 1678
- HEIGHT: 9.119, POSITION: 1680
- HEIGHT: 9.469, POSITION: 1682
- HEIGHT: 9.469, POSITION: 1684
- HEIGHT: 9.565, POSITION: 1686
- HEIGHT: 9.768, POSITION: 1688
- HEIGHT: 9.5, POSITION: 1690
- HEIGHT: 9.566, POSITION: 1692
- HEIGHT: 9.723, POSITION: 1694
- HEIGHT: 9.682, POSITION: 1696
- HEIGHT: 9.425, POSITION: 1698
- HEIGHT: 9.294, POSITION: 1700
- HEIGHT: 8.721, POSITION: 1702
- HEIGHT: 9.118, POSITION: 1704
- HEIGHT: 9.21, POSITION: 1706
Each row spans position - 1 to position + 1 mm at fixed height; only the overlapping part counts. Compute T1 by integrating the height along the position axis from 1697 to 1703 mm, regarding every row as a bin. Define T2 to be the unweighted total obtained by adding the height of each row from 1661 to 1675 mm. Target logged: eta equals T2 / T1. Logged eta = 1.39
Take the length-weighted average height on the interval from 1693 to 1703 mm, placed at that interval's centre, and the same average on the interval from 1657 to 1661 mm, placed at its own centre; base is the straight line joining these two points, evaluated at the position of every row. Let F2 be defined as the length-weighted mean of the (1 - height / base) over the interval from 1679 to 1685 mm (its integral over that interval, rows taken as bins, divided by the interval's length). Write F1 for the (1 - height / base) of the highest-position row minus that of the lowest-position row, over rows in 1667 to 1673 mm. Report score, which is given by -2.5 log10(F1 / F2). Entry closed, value 0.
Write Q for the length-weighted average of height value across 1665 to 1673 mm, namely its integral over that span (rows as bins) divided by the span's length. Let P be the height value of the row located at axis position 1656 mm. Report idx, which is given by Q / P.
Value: 0.98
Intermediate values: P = 10.98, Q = 10.8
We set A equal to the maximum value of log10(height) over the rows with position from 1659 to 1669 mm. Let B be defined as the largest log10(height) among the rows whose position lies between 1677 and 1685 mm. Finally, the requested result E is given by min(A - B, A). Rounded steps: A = 1.07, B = 0.99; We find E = 0.09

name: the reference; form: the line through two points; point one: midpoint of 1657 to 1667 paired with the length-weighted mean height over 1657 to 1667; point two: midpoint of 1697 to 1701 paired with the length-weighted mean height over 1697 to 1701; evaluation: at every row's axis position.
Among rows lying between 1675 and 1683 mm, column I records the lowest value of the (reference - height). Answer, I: 0.8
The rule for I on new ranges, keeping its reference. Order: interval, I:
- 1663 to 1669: -0.6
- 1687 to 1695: -0.1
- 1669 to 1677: 0.4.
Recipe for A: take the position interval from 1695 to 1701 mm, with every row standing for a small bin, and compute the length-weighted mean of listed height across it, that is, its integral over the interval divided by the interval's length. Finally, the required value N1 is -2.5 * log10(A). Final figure -2.44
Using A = 9.5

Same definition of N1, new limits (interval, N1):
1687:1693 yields -2.46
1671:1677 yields -2.50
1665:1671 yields -2.61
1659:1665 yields -2.65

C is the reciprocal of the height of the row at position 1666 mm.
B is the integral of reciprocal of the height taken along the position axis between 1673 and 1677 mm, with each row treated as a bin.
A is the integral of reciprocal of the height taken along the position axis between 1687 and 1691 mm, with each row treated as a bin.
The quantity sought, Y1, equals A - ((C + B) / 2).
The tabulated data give 0.17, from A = 0.415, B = 0.403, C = 0.0879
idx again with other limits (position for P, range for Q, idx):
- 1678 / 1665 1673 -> 1.11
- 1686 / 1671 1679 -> 1.04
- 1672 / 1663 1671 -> 1.12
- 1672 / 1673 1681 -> 0.96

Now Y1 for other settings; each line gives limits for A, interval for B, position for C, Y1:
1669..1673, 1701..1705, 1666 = 0.12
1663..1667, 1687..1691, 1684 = 0.08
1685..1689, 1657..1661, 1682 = 0.18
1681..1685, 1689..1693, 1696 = 0.16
